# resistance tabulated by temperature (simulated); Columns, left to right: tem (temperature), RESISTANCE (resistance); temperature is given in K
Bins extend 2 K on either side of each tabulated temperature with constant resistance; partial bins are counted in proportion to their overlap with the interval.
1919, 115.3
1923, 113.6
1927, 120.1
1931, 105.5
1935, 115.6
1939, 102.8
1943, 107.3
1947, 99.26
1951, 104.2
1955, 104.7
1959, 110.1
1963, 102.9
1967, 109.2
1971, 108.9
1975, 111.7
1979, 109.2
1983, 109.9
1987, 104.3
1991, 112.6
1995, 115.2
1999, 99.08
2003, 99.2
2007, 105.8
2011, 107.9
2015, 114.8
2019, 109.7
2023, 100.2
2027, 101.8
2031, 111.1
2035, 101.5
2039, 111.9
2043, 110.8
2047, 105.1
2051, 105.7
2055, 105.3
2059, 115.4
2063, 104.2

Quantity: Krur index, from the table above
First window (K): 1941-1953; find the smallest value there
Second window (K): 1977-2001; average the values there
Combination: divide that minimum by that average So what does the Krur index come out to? 0.916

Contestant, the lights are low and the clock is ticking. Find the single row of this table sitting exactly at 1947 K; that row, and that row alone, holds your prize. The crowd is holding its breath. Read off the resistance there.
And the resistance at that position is 99.26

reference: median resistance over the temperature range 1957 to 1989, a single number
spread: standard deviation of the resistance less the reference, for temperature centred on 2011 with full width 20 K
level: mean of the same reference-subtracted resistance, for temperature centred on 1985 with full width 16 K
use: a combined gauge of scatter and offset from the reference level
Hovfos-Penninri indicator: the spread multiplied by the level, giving -1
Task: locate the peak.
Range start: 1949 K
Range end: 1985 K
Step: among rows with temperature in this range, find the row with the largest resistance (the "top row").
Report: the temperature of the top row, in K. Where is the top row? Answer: 1975 K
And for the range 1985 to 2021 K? 1995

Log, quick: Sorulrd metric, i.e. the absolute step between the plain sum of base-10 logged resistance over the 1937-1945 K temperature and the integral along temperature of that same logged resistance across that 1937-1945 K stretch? 12.1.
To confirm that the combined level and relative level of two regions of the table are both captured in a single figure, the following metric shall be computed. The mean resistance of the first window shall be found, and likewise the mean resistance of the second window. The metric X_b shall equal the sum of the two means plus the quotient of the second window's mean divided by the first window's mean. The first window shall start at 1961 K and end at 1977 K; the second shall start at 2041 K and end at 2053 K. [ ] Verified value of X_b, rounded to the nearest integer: 216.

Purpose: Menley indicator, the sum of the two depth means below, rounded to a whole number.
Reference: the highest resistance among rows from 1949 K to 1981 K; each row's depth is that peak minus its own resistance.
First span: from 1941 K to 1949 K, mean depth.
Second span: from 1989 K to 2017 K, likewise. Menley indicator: 12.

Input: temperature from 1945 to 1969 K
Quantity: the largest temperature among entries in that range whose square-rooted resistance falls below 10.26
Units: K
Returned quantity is 1963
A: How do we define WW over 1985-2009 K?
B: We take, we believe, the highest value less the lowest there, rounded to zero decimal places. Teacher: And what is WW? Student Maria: 16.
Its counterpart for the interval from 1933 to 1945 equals 13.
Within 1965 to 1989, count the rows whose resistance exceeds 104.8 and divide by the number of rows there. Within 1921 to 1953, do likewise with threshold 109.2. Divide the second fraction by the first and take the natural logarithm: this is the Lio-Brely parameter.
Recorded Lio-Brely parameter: -0.80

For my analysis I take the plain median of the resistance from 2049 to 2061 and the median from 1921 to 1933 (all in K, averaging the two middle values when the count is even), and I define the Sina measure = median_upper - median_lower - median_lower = -121.5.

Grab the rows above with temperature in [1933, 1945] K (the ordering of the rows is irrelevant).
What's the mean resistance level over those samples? 109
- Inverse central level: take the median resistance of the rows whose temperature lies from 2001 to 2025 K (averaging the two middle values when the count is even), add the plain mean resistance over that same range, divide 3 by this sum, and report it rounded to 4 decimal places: 0.0141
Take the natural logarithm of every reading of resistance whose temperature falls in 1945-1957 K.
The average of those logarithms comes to 4.63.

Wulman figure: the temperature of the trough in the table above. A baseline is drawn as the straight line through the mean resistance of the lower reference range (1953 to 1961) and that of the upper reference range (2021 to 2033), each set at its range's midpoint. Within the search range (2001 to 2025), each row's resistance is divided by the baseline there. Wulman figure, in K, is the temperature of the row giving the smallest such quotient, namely 2003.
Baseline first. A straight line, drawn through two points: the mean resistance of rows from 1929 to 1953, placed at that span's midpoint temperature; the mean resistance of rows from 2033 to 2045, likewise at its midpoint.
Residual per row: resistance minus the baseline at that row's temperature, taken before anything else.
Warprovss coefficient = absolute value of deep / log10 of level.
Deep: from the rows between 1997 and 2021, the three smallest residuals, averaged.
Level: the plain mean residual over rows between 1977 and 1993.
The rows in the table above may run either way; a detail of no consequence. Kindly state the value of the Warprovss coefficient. 17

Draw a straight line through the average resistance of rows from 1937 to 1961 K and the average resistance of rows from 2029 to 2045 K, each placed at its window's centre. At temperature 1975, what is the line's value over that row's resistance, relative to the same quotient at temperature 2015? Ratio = 1.01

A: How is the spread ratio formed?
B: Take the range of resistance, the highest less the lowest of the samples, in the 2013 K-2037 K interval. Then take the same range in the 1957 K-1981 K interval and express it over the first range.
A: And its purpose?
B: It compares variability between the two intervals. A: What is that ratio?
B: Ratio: 0.60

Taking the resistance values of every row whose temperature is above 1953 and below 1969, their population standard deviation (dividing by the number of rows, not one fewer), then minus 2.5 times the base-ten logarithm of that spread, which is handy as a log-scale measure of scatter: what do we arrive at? -1.20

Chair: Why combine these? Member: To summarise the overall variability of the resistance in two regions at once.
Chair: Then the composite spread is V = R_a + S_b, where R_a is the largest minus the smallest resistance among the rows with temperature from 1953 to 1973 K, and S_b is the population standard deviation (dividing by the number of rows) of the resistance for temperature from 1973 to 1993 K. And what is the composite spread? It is 10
